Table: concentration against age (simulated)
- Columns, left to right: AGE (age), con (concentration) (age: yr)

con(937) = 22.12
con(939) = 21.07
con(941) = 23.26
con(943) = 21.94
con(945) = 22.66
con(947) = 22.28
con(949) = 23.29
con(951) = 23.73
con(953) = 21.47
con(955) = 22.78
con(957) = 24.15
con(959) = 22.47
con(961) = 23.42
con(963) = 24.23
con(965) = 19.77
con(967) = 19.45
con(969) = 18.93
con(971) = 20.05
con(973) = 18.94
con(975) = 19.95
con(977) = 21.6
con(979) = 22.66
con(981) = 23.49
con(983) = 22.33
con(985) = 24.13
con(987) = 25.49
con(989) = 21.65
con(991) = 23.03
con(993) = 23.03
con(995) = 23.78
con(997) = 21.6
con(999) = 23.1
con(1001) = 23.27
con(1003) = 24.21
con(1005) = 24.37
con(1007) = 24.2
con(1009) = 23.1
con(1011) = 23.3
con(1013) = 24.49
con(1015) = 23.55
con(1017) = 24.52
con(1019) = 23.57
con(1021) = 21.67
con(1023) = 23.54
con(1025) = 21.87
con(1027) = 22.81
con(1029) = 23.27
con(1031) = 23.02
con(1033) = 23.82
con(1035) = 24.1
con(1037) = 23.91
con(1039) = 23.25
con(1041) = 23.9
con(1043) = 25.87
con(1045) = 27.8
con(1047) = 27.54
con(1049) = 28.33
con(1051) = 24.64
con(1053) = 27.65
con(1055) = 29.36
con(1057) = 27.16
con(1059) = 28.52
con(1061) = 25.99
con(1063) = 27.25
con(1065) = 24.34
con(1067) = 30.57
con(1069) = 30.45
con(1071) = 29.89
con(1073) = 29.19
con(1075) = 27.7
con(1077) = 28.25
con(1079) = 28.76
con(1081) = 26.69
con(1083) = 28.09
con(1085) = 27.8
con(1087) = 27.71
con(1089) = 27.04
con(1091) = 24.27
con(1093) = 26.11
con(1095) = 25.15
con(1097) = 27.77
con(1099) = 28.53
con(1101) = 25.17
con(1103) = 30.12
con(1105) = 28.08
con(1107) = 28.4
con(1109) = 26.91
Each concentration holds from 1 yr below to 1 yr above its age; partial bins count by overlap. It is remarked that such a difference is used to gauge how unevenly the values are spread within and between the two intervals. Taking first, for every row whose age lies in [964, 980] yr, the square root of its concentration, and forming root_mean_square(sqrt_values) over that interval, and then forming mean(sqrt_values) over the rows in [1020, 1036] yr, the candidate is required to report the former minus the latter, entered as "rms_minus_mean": -0.31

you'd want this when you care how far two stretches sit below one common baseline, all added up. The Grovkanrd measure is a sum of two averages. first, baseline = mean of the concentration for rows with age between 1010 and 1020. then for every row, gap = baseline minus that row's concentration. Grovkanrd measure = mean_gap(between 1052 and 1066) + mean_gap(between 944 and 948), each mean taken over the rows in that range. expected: -2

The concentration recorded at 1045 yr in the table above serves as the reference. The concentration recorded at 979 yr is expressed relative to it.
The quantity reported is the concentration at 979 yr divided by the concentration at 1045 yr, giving 0.82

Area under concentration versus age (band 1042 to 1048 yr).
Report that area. 162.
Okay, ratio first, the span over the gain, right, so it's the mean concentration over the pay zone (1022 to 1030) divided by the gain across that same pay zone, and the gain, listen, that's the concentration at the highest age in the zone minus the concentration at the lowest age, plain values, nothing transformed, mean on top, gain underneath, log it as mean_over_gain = -85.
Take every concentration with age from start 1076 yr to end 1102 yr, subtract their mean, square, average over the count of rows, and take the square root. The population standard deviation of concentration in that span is 1.39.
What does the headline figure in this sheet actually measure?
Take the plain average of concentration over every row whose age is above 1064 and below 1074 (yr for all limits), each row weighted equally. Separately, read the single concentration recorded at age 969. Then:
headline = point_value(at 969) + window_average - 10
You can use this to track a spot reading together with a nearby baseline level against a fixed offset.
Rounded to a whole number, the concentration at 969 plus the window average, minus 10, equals 38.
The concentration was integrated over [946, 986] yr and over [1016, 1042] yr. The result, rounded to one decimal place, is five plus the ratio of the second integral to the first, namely 5.7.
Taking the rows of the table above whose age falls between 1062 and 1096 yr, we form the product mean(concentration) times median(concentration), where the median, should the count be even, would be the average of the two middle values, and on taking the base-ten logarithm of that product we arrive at 2.88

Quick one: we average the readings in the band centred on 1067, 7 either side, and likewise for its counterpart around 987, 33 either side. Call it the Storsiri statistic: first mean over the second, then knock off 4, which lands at -2.76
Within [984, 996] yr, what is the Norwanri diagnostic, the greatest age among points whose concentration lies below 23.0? 989 yr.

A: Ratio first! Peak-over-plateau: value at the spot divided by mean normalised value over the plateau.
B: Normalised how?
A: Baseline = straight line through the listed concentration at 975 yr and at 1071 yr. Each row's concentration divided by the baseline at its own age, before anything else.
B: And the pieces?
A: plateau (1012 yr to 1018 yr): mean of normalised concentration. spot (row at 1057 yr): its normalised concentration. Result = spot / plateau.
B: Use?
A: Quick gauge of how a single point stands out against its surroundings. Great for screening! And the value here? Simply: 0.95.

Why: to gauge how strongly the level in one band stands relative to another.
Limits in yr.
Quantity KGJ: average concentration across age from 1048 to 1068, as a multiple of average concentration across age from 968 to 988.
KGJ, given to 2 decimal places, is 1.26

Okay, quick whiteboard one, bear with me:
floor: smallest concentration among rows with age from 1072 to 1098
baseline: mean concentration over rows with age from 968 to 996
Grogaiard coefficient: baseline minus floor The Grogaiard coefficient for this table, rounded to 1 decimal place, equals -2.2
